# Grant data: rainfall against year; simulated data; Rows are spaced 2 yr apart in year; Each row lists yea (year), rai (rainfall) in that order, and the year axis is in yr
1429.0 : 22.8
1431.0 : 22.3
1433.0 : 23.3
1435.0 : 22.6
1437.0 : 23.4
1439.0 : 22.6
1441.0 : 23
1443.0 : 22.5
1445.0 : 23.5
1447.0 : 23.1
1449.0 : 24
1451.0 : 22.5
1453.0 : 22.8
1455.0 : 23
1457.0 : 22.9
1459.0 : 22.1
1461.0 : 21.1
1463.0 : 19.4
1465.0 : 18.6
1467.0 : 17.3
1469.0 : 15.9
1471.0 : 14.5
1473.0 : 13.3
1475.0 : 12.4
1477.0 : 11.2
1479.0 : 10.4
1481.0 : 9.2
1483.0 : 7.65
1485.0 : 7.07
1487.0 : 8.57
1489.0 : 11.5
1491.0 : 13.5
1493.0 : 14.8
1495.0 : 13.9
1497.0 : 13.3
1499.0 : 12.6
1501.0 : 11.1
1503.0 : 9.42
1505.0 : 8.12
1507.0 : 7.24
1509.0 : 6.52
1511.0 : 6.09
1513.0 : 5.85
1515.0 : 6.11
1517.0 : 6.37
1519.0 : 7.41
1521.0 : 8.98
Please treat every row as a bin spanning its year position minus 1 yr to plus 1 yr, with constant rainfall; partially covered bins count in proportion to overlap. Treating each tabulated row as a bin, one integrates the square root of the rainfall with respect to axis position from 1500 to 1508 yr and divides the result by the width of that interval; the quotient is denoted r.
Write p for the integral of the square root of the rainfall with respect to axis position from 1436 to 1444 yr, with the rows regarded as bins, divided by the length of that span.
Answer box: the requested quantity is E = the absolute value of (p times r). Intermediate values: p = 4.8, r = 2.99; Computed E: 14.3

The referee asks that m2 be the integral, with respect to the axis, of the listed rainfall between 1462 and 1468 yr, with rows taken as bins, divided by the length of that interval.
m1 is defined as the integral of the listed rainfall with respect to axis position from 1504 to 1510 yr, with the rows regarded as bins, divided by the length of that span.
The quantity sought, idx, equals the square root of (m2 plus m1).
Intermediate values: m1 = 7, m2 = 18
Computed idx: 5.07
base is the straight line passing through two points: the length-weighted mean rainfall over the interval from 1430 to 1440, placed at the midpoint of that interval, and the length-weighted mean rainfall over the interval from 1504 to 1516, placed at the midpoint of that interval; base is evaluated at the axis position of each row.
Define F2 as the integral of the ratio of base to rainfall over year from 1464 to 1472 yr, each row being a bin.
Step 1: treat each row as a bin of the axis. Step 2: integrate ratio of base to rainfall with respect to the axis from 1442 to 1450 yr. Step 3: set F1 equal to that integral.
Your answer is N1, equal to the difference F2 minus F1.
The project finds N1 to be 0.6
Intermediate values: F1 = 7.0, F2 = 7.63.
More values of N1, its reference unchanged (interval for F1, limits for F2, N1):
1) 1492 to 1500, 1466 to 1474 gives 2.4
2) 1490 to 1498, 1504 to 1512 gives 2.3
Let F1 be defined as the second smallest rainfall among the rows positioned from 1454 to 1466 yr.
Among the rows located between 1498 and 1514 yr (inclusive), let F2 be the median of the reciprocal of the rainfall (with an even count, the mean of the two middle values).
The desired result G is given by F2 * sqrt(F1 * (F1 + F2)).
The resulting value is 2.54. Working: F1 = 19.4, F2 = 0.13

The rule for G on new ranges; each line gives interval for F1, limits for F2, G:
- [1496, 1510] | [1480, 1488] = 0.90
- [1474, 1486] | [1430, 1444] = 0.34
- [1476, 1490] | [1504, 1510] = 1.07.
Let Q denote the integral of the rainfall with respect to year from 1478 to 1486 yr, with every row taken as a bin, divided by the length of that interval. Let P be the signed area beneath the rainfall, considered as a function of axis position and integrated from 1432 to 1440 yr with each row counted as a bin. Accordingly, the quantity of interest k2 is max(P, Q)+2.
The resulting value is 186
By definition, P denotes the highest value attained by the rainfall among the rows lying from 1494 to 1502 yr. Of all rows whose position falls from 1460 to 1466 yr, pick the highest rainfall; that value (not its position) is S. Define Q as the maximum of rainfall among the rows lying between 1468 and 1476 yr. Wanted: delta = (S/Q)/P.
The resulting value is 0.095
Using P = 13.9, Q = 15.9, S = 21.1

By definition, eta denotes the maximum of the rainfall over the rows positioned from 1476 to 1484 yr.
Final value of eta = 11.2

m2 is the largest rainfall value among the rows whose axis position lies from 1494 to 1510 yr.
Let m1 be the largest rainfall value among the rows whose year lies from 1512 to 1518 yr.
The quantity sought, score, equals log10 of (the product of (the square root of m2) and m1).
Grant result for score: 1.376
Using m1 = 6.37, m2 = 13.9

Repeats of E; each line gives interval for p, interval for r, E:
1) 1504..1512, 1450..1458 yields 12.6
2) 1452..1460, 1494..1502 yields 17.0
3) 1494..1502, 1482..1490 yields 10.5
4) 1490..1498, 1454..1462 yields 17.6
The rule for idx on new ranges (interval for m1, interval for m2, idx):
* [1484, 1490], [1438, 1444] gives 5.63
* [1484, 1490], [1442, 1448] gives 5.66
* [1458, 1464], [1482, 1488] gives 5.35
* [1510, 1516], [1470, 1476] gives 4.41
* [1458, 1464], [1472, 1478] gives 5.76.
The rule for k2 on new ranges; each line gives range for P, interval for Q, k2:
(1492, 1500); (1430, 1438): 111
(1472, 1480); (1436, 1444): 97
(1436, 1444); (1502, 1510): 185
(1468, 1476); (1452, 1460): 114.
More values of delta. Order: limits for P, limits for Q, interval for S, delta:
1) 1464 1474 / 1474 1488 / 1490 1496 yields 0.064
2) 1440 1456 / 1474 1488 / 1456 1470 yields 0.077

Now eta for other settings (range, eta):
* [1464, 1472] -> 18.6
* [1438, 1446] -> 23.5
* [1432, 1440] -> 23.4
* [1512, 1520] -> 7.41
